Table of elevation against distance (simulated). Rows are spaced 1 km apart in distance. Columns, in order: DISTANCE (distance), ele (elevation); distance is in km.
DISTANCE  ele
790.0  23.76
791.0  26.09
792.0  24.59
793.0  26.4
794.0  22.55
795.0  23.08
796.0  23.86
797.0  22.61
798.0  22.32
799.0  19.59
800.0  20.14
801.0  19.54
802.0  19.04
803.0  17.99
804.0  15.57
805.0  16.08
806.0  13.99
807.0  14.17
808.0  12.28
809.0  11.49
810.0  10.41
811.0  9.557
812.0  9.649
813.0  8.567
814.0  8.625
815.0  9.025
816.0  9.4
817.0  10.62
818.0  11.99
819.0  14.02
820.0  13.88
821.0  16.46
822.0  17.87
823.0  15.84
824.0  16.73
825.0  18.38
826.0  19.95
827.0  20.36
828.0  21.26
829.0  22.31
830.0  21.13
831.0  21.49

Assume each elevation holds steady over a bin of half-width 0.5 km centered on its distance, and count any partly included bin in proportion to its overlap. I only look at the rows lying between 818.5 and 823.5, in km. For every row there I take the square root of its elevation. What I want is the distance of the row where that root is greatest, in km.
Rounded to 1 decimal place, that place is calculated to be 822.0 km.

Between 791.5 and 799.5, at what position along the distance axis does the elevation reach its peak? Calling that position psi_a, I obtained 793.0 km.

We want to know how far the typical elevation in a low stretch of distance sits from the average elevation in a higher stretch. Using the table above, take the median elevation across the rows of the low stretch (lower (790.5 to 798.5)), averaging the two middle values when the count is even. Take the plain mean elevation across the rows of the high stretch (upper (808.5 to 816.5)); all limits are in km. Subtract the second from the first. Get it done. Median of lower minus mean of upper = 14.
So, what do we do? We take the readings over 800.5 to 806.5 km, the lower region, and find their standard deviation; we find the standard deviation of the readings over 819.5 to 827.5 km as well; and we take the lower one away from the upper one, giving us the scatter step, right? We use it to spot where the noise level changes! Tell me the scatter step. 0.0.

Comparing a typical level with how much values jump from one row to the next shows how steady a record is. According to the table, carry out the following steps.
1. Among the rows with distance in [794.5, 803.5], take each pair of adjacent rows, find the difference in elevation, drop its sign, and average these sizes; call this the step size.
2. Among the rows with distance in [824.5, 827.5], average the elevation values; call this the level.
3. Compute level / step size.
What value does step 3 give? 20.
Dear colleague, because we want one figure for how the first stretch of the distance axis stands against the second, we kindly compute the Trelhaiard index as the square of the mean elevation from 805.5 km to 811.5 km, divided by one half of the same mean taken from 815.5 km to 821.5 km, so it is 23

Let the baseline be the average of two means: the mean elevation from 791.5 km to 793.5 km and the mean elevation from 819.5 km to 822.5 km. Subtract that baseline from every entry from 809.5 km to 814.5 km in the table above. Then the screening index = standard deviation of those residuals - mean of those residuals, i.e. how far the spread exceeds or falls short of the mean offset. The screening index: 12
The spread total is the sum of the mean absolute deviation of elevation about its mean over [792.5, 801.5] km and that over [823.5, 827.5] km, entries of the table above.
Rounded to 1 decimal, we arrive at 3.0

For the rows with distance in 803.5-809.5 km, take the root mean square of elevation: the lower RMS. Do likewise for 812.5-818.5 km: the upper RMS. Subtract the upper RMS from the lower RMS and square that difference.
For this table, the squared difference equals 18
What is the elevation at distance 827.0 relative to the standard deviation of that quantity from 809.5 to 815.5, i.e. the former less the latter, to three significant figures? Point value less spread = 19.7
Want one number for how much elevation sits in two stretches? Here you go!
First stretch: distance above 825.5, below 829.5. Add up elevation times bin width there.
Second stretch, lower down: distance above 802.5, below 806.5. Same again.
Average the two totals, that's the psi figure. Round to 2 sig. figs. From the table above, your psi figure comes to 74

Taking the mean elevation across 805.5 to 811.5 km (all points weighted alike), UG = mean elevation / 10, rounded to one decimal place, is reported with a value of 1.2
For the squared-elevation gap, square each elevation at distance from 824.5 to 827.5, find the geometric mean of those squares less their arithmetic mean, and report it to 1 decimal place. -1.5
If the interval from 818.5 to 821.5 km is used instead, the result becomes -2.8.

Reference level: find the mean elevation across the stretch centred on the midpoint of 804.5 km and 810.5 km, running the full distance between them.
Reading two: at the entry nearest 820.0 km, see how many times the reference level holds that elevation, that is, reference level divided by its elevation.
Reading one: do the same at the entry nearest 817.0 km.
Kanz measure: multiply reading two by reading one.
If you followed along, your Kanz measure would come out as 1.2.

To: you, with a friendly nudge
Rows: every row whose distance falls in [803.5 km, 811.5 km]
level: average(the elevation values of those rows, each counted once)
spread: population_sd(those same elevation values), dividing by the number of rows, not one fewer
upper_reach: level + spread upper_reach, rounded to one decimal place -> 15.2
